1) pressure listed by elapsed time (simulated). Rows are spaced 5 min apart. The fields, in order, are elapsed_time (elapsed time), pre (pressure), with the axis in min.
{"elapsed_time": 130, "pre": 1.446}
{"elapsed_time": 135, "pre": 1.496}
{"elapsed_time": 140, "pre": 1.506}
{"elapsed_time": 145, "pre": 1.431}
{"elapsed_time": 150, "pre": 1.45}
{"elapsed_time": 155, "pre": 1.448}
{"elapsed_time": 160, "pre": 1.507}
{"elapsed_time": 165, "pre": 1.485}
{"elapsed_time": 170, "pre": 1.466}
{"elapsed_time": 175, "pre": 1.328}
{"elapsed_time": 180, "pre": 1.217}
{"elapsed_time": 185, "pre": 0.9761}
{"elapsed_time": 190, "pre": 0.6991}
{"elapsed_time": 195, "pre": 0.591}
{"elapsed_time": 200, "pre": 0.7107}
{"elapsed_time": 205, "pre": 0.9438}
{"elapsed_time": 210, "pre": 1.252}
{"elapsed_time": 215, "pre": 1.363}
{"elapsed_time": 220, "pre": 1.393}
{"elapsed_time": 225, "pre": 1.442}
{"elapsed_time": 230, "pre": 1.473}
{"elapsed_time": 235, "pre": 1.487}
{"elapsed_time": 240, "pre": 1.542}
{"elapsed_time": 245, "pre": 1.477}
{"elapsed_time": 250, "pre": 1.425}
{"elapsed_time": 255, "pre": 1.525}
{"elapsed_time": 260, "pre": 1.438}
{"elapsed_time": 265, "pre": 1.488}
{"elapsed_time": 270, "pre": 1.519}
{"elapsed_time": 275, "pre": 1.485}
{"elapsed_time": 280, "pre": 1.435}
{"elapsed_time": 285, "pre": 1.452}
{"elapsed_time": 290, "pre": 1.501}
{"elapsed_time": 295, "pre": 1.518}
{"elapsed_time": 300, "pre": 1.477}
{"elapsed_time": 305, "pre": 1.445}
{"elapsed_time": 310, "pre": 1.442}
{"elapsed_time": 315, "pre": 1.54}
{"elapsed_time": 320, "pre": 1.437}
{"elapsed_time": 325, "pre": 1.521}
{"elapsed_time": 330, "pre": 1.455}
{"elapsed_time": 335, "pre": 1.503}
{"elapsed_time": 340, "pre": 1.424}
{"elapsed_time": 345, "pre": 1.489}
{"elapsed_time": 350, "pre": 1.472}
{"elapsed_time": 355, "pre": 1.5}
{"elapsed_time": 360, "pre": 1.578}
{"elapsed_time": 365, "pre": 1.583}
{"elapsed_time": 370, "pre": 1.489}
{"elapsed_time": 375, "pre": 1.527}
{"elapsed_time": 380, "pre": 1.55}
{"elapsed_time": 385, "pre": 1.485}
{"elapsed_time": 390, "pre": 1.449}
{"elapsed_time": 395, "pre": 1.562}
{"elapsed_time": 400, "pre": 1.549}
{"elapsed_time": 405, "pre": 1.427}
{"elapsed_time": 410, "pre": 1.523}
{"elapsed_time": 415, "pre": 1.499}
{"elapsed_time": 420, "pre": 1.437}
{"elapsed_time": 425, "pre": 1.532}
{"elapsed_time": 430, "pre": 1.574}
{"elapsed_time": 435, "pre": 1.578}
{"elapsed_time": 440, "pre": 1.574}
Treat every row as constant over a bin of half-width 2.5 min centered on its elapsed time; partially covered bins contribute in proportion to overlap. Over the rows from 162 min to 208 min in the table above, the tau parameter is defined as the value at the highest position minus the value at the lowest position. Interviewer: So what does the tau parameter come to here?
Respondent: -0.54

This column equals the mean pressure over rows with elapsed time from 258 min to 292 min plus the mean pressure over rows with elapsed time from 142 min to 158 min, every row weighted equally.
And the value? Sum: 2.92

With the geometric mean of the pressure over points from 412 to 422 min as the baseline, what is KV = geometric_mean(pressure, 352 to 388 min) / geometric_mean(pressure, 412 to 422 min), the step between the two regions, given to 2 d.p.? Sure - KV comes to 1.04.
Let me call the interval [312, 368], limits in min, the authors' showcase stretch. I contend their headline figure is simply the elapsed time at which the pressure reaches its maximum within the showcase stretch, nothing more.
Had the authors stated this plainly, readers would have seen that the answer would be 365 min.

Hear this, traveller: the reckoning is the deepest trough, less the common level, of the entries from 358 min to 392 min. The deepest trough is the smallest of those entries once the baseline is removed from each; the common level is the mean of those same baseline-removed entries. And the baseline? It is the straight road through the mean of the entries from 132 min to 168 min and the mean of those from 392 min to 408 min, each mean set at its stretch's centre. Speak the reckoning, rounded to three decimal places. -0.076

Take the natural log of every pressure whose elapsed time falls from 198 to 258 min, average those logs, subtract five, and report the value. -4.73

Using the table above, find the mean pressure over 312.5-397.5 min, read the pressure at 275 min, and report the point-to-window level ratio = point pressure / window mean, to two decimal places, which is 0.99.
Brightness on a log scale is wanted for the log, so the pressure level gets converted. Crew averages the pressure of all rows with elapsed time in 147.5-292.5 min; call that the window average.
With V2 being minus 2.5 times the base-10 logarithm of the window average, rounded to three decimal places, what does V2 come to -0.308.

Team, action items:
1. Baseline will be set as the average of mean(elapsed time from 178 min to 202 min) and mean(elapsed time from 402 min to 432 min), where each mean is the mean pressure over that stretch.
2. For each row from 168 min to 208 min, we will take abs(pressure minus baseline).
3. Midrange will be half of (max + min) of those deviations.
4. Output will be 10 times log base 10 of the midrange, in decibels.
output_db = -5.04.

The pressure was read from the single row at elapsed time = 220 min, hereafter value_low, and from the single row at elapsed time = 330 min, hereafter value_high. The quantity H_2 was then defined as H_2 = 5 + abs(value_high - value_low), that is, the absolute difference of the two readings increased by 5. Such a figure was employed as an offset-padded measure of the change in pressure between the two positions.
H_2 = 5.06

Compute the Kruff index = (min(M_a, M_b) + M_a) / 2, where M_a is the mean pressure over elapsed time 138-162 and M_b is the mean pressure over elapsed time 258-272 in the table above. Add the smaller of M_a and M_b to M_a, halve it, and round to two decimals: 1.47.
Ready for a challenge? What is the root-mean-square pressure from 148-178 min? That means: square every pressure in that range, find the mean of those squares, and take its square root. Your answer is 1.45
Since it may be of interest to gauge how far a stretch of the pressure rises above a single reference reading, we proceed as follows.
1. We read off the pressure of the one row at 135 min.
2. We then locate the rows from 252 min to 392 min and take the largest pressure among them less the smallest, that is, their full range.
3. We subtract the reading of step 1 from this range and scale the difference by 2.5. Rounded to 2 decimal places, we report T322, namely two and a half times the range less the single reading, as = -3.34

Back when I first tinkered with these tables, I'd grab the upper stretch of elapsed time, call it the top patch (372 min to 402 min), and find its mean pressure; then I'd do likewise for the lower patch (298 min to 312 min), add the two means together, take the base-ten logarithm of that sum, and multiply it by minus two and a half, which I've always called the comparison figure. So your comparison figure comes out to -1.18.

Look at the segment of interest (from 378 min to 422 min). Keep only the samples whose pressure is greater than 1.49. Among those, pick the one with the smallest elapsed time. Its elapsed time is 380 min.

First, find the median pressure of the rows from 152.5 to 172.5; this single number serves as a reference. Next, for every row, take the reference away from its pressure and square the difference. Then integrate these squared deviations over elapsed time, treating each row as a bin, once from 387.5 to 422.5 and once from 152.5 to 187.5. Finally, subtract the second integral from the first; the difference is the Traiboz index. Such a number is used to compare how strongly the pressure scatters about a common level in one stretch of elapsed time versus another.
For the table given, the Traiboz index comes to -1.60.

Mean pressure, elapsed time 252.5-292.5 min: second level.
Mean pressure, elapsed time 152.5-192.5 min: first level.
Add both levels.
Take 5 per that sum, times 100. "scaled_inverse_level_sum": 182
